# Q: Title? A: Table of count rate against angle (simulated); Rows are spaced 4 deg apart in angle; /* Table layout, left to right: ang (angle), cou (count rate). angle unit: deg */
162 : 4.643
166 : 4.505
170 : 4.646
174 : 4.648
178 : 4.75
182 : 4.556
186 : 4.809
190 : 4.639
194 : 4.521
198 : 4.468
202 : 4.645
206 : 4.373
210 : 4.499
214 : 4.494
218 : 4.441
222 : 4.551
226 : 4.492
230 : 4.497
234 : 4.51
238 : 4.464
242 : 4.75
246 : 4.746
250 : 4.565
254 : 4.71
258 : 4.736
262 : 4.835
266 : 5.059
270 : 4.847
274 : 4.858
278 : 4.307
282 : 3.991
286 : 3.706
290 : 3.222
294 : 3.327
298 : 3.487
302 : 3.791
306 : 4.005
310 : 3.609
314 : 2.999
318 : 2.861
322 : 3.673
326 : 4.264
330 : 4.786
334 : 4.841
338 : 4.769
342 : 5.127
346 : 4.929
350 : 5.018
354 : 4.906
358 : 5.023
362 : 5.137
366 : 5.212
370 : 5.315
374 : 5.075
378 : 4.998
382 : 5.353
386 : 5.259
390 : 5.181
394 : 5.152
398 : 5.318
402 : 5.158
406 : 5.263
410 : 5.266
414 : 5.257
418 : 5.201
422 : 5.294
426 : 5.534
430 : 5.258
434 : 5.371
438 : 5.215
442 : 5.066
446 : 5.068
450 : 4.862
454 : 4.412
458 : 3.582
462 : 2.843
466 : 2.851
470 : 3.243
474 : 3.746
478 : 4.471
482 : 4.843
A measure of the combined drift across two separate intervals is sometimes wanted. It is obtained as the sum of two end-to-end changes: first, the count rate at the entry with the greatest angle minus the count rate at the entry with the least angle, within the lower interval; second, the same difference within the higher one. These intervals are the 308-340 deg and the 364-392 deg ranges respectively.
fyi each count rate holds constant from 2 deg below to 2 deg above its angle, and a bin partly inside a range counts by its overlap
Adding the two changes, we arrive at 1.1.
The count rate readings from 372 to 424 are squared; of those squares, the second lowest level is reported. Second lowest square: 26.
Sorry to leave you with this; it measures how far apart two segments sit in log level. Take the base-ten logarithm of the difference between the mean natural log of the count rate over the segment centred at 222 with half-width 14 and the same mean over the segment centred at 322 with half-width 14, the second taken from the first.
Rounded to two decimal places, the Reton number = -0.77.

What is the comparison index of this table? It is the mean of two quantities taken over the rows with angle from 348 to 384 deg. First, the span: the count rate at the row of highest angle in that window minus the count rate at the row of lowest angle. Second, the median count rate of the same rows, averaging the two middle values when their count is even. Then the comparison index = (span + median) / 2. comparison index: 2.7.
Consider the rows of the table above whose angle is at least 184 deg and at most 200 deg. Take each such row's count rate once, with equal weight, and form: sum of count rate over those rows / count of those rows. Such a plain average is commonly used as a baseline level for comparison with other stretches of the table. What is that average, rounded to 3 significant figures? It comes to 4.61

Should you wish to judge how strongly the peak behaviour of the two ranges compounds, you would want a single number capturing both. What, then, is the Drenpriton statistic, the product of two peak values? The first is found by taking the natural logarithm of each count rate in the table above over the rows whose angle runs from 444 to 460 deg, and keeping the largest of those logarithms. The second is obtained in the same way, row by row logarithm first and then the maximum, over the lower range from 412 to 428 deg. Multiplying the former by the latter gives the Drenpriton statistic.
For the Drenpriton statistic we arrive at 2.8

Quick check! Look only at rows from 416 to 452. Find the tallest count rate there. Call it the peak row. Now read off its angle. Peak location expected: 426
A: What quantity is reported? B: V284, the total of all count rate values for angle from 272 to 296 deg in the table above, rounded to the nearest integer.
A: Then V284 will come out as 23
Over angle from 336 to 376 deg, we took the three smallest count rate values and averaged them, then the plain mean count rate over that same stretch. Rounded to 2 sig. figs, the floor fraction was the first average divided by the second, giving 0.96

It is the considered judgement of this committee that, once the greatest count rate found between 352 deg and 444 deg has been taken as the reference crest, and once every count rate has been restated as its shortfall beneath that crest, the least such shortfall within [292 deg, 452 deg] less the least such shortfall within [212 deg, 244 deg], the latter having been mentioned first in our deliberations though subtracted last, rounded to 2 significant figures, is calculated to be -0.78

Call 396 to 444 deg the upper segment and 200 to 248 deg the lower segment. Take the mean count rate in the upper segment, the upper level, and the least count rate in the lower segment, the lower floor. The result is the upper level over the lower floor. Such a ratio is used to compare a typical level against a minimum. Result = 1.2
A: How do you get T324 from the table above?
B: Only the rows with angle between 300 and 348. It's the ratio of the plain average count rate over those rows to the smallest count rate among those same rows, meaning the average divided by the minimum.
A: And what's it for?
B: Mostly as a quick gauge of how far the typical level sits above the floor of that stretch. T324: 1.45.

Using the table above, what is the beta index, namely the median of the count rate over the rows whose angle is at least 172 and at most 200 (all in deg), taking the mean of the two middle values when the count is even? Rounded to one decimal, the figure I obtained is 4.6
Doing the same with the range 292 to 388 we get 4.9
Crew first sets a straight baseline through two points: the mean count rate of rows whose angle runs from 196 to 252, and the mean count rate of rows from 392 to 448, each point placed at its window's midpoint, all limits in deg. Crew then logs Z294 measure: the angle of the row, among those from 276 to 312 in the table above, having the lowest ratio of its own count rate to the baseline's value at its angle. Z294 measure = 290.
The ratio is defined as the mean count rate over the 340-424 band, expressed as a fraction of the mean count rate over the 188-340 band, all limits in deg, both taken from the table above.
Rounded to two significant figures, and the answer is 1.2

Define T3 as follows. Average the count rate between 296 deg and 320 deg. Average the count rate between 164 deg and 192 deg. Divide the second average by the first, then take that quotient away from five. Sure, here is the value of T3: 3.66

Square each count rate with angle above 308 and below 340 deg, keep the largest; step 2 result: 23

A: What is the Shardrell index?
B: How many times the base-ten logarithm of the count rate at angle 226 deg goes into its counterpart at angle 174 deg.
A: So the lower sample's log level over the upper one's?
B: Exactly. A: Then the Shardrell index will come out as 1.02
